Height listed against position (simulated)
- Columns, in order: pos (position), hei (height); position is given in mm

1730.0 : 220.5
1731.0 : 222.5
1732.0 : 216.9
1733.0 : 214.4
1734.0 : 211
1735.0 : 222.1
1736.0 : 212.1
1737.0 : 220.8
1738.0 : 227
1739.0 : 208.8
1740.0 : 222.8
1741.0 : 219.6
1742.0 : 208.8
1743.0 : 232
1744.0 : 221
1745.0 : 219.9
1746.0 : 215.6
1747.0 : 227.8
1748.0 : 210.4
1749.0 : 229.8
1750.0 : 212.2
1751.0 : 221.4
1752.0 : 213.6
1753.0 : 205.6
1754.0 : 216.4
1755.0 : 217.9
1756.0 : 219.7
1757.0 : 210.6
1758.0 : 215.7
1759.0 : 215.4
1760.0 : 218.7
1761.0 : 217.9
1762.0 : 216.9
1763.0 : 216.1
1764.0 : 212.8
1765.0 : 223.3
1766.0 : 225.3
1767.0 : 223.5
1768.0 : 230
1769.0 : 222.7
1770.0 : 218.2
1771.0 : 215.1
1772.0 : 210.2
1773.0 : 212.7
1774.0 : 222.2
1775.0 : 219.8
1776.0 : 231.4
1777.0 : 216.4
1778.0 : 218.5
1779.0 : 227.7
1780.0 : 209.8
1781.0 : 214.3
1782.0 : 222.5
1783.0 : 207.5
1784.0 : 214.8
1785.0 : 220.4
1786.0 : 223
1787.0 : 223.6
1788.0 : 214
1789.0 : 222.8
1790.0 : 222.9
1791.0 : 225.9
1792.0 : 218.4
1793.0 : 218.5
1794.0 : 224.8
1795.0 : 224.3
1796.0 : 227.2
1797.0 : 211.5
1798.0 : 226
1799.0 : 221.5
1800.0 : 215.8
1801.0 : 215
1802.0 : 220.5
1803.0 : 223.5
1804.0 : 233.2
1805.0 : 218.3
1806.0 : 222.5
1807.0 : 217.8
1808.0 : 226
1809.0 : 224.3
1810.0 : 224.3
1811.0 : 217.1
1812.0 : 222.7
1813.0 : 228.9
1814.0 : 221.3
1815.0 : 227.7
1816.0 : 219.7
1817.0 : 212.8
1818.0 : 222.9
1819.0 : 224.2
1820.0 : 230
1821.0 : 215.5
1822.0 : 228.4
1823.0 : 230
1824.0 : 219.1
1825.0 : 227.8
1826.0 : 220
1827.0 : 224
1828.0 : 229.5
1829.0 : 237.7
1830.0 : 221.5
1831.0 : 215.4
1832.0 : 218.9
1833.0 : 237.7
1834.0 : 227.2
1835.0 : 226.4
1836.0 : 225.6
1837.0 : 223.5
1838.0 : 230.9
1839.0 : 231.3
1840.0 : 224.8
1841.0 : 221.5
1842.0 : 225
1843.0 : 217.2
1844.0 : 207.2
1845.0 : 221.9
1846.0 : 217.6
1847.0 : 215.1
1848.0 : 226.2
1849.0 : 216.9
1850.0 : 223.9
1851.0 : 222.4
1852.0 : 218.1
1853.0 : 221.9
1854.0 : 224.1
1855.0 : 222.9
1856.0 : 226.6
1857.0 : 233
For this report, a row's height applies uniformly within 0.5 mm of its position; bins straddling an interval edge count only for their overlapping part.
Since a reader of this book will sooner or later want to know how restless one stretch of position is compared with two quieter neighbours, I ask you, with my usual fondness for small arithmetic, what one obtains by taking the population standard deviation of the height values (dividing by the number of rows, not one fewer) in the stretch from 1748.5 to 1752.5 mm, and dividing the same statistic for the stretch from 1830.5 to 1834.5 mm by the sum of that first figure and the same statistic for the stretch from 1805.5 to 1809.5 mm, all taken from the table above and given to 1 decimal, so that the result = 0.9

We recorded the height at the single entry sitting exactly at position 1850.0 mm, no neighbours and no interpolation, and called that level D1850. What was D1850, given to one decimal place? 223.9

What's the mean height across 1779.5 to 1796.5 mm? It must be 220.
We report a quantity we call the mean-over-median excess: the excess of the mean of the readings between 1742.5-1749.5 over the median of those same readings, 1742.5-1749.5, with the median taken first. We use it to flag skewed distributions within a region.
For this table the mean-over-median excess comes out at 1.4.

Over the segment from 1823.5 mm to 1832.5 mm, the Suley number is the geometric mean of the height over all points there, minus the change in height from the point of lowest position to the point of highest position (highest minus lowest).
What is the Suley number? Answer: 224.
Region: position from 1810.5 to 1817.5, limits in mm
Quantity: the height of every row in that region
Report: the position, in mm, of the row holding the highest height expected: 1813.0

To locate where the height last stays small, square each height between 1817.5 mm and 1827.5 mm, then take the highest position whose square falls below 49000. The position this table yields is 1826.0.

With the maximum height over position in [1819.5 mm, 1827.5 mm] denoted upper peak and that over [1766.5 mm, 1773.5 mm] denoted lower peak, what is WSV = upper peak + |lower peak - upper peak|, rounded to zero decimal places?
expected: 230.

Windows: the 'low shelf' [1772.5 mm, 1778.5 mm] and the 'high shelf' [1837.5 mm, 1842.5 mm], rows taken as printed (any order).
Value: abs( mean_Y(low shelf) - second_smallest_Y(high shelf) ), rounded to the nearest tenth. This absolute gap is 4.6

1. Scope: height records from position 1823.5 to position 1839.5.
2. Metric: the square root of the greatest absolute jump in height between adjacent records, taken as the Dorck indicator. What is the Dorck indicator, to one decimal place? 4.3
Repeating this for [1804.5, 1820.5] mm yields 3.2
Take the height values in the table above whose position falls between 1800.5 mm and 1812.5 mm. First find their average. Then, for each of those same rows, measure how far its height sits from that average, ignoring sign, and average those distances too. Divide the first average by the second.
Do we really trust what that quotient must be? 61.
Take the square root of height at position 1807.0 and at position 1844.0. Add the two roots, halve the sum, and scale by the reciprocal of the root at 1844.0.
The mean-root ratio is 1.01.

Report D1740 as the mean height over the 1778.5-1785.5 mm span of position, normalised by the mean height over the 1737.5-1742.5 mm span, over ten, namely 0.100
